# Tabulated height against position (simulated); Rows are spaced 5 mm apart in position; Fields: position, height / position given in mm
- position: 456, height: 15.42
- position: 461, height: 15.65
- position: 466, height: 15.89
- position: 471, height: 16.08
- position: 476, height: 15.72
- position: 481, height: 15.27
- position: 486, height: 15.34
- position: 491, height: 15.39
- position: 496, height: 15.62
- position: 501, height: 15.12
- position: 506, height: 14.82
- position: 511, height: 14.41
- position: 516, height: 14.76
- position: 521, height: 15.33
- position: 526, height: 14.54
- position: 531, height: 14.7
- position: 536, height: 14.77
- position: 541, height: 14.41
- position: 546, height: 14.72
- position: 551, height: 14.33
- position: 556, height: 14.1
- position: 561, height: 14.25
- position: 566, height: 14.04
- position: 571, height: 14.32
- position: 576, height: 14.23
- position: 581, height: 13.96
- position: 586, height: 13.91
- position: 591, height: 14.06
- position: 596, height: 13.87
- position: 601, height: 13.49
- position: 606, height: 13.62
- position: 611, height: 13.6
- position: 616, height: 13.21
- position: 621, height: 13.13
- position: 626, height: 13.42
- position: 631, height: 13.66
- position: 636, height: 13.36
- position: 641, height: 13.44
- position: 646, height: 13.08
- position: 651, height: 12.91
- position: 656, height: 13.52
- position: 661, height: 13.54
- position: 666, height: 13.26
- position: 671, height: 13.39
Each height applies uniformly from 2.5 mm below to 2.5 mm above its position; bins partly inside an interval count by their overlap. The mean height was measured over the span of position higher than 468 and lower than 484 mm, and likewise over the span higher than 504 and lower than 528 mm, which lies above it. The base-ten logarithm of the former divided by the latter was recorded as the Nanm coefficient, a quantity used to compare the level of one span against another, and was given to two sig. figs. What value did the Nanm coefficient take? 0.026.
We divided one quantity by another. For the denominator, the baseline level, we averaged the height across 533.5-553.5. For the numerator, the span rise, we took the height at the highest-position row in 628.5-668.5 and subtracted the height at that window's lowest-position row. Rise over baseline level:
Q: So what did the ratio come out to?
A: -0.027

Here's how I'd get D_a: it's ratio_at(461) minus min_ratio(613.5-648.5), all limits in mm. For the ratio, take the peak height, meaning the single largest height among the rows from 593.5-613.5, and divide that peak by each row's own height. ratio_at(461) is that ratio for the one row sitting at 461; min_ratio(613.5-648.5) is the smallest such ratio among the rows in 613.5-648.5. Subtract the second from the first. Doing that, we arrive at -0.13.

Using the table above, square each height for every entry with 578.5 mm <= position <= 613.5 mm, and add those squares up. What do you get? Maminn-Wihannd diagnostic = 1331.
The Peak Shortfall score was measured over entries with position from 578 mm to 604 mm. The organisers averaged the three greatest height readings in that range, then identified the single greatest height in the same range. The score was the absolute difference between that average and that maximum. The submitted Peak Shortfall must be 0.08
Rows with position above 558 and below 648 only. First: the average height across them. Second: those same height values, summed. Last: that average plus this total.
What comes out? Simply 260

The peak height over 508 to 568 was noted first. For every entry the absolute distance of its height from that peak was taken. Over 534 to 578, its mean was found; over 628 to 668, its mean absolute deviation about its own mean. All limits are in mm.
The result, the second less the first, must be -0.78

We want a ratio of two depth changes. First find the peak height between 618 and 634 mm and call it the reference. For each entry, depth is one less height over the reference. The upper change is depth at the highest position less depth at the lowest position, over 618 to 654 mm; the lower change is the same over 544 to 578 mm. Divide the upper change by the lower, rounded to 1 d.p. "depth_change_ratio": 0.4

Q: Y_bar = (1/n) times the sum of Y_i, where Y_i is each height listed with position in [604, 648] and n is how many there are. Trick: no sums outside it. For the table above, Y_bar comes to 13.4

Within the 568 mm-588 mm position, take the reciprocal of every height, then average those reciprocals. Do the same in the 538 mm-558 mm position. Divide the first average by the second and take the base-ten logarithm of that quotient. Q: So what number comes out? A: 0.009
